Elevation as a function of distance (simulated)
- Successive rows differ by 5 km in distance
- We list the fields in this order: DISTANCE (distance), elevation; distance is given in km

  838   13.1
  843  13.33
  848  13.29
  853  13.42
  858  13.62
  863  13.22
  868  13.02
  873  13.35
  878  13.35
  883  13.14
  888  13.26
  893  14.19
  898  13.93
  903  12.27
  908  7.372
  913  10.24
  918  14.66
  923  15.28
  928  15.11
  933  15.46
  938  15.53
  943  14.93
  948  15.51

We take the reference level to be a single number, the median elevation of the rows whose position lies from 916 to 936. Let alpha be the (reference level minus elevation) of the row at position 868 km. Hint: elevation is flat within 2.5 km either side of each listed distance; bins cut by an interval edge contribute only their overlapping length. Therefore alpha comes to 2.2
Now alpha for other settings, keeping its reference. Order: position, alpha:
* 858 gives 1.6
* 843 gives 1.9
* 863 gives 2.0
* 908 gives 7.8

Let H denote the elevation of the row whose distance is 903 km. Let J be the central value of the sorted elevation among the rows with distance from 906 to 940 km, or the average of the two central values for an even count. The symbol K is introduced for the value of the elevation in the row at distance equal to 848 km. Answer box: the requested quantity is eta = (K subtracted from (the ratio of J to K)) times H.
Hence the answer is -149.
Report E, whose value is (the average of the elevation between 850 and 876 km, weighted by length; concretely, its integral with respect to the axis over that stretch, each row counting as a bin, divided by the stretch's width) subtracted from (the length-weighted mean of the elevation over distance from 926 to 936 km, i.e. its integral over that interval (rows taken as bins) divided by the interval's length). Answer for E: 2.0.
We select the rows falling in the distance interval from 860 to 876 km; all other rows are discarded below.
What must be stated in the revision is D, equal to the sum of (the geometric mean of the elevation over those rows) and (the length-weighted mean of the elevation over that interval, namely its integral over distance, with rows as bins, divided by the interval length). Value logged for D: 26.4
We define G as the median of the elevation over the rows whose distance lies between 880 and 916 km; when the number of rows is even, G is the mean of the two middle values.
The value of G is 13.1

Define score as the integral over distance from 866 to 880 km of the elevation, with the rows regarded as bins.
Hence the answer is 185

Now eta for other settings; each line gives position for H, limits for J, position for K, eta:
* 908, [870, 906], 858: -93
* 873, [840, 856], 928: -190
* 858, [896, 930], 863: -166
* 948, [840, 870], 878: -192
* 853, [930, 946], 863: -162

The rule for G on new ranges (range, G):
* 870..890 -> 13.3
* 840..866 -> 13.3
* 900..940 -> 14.9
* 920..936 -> 15.3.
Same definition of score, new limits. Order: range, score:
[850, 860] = 135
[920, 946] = 397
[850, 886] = 479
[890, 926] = 454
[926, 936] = 153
